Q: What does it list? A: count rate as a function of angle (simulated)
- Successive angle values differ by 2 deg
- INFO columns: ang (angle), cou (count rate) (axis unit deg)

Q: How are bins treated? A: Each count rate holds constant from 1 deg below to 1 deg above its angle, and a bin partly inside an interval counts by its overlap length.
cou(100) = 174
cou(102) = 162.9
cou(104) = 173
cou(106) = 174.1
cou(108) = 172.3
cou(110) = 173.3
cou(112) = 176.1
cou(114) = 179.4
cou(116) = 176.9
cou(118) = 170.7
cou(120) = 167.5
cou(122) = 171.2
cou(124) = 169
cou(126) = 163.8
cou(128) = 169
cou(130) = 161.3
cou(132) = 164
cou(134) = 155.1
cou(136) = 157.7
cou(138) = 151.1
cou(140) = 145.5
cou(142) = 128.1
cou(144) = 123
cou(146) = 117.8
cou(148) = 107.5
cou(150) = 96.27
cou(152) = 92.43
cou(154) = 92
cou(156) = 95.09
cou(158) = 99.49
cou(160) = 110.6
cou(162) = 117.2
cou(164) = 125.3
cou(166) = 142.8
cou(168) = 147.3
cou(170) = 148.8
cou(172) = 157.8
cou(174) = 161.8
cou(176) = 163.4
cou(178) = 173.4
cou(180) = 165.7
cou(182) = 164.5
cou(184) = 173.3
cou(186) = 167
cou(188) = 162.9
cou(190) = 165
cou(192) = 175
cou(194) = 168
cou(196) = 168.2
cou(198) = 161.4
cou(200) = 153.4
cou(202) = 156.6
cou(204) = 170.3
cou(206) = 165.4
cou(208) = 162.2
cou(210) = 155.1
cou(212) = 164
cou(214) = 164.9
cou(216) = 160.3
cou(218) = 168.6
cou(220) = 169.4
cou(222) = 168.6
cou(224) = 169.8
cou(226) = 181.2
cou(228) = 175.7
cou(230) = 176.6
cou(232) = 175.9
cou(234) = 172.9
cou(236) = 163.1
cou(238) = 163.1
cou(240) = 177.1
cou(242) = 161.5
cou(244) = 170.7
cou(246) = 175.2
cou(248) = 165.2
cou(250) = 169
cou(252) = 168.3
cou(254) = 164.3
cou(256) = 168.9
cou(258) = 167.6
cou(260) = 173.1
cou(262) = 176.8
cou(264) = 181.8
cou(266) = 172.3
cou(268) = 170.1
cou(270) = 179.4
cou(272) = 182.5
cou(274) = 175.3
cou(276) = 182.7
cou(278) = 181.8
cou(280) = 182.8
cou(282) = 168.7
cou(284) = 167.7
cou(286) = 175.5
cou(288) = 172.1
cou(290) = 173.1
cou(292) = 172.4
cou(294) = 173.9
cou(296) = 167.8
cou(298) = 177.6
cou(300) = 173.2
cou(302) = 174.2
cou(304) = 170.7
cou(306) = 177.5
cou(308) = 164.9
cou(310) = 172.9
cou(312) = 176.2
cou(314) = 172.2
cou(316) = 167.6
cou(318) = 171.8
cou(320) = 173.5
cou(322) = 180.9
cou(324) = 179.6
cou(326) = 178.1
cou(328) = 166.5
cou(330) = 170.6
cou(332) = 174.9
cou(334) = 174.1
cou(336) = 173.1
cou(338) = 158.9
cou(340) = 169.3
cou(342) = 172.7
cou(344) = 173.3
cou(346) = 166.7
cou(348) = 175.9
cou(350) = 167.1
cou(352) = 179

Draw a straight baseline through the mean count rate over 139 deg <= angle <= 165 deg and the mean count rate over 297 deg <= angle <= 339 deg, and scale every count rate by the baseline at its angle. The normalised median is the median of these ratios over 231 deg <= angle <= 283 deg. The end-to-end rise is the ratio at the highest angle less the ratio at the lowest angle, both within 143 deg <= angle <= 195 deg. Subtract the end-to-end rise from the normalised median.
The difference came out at 0.95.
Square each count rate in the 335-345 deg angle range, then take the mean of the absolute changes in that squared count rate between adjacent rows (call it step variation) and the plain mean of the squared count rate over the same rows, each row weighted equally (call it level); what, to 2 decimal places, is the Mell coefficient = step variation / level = 0.08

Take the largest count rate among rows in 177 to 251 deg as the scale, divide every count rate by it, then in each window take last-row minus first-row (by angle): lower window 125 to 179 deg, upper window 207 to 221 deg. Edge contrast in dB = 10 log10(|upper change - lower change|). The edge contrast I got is -19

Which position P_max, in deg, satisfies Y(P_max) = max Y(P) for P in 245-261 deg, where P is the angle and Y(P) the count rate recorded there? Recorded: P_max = 246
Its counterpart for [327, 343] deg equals 332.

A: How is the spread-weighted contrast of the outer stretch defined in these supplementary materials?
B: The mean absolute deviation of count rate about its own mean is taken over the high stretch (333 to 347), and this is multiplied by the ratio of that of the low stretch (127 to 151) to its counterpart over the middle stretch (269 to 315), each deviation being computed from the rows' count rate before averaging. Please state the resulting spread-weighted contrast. 22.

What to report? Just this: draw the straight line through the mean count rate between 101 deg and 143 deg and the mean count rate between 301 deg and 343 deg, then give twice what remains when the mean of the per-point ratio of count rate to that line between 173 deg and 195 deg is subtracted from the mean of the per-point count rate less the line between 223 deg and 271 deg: 2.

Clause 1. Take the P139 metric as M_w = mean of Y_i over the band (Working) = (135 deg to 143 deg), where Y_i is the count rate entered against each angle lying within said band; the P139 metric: 146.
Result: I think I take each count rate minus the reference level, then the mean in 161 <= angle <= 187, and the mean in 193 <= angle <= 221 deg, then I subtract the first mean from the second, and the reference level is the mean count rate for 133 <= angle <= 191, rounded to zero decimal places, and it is 9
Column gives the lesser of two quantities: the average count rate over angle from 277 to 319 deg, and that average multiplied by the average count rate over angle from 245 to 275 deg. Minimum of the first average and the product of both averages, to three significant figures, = 173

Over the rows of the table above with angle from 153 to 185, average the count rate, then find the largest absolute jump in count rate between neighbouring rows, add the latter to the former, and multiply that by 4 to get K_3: 630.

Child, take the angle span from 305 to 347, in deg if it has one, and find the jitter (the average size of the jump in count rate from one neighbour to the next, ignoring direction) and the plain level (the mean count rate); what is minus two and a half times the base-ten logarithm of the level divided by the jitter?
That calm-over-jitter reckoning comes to -3.78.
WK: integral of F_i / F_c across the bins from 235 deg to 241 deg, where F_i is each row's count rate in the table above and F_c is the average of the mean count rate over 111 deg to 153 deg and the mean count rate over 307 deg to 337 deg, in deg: 6.24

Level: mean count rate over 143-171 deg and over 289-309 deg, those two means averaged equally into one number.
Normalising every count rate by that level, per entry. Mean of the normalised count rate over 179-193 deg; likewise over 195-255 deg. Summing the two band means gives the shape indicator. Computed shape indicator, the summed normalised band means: 2.33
